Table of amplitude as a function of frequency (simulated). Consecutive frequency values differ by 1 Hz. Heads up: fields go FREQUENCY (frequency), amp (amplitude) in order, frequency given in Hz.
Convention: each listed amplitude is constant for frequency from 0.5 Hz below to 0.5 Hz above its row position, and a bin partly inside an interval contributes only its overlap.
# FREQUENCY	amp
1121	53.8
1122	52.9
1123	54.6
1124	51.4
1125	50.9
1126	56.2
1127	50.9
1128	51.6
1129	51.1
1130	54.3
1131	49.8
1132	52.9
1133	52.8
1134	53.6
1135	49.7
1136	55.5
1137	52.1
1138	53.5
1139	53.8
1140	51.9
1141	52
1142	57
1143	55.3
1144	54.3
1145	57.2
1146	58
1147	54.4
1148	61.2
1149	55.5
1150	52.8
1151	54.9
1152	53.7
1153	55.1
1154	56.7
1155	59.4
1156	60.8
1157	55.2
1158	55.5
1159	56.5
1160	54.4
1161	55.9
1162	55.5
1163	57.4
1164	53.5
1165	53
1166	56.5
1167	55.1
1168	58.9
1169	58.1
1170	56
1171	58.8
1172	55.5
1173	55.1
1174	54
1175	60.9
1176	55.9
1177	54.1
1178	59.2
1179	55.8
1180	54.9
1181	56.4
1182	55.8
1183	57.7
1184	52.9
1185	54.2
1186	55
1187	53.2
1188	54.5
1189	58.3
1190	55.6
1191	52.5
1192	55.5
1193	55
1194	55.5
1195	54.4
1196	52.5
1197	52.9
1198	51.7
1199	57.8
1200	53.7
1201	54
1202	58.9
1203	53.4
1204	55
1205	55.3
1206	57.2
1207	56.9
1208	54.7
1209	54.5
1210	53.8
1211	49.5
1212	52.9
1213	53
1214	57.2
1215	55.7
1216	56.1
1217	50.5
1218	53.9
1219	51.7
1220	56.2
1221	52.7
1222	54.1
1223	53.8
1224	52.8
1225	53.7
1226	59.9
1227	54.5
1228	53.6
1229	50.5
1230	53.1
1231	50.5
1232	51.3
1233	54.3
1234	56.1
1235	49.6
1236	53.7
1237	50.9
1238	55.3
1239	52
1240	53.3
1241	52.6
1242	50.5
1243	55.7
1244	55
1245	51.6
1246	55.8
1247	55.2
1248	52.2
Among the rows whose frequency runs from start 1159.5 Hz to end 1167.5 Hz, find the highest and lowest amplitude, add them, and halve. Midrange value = 55.2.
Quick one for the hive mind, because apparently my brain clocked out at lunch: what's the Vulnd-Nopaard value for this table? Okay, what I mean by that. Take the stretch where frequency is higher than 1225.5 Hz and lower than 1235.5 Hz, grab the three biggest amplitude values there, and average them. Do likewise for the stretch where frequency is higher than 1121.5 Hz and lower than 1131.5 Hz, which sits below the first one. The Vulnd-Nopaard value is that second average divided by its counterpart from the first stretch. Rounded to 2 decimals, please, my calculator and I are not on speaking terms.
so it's 0.97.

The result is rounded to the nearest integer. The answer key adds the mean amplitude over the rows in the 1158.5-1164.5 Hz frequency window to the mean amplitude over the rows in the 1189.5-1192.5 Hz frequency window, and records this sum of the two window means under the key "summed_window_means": 110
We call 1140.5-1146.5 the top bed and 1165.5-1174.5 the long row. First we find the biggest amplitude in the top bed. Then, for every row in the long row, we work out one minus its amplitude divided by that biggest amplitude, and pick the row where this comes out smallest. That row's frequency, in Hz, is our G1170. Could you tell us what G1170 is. 1168 Hz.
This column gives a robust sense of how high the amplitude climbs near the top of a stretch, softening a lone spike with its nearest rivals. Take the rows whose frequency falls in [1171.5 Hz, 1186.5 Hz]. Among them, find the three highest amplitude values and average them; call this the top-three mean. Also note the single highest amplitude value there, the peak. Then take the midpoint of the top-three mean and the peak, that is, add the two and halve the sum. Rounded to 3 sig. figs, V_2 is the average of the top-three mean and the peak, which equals 60.1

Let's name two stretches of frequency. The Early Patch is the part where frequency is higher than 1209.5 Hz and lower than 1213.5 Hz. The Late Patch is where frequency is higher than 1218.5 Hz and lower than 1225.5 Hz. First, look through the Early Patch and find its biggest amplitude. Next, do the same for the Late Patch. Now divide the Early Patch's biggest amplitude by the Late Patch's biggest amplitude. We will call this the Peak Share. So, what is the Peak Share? 0.96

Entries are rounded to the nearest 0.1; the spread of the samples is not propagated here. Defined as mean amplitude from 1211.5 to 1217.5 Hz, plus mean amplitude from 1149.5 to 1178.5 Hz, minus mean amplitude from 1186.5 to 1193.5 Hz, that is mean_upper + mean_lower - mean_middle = 55.4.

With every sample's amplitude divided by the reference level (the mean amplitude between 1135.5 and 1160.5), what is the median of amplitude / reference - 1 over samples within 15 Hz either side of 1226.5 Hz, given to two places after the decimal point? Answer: -0.04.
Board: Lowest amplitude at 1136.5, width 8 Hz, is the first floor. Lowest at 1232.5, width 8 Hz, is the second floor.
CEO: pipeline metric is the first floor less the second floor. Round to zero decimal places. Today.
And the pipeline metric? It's 0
